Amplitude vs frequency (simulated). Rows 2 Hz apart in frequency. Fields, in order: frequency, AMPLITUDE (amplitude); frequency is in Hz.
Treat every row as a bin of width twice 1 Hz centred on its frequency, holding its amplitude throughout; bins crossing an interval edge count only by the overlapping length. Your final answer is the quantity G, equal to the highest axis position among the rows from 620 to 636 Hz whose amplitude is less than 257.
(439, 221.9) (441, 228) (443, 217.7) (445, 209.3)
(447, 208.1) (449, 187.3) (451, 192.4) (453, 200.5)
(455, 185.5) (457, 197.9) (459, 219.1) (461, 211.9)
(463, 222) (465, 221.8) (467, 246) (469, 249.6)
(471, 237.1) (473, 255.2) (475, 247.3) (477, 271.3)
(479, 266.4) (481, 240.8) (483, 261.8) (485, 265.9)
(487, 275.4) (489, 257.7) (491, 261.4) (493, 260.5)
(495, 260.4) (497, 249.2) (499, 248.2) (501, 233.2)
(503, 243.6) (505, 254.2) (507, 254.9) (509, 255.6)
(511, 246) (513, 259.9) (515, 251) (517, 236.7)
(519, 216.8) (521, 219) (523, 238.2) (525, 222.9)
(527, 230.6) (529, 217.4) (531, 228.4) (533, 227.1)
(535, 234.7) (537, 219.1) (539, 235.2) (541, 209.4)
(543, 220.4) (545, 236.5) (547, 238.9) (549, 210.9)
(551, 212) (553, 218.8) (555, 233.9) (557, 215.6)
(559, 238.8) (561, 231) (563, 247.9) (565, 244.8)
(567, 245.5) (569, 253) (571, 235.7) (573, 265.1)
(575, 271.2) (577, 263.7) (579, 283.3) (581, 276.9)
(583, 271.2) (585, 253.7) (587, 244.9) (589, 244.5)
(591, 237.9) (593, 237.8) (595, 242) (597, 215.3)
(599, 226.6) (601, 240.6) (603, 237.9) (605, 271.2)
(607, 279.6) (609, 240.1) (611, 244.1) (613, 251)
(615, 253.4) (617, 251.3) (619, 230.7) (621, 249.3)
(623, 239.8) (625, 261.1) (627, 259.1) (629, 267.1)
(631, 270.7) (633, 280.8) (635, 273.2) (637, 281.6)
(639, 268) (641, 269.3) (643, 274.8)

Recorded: 623 Hz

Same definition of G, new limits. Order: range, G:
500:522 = 521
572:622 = 621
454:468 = 467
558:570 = 569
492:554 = 553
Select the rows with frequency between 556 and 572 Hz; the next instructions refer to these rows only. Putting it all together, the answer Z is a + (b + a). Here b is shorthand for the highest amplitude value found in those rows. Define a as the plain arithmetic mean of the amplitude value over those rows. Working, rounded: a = 239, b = 253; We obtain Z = 731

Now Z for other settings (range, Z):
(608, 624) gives 743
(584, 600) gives 729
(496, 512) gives 752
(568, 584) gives 813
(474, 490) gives 797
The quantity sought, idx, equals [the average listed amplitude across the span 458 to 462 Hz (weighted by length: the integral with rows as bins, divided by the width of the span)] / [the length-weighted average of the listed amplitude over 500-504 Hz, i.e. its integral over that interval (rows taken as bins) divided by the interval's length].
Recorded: 0.90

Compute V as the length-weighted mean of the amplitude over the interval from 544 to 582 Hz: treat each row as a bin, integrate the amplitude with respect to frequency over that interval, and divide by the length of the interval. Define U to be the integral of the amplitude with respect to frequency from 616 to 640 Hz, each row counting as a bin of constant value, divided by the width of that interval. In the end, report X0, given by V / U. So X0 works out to 0.93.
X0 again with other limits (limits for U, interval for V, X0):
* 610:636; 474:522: 0.98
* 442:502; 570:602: 1.06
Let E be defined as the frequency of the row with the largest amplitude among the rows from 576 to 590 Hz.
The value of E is 579 Hz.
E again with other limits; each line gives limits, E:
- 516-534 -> 523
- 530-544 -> 539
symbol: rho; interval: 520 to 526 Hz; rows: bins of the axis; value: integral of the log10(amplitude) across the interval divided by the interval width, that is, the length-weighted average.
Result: 2.36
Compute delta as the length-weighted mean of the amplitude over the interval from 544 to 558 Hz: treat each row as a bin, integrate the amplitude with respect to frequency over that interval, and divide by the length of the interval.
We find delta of 224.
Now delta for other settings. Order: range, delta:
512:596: 239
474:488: 261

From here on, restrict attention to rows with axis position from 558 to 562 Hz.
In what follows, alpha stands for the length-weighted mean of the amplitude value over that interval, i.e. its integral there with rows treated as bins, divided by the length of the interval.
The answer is 235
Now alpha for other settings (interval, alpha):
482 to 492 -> 264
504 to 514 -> 254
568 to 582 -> 264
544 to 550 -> 229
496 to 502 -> 244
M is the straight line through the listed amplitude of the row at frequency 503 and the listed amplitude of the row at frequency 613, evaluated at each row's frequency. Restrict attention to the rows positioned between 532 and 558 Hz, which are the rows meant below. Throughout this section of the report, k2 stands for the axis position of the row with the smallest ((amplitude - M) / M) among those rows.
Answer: 541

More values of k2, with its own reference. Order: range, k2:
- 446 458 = 455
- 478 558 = 541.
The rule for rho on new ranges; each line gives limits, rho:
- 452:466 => 2.32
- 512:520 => 2.38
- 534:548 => 2.36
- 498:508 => 2.39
